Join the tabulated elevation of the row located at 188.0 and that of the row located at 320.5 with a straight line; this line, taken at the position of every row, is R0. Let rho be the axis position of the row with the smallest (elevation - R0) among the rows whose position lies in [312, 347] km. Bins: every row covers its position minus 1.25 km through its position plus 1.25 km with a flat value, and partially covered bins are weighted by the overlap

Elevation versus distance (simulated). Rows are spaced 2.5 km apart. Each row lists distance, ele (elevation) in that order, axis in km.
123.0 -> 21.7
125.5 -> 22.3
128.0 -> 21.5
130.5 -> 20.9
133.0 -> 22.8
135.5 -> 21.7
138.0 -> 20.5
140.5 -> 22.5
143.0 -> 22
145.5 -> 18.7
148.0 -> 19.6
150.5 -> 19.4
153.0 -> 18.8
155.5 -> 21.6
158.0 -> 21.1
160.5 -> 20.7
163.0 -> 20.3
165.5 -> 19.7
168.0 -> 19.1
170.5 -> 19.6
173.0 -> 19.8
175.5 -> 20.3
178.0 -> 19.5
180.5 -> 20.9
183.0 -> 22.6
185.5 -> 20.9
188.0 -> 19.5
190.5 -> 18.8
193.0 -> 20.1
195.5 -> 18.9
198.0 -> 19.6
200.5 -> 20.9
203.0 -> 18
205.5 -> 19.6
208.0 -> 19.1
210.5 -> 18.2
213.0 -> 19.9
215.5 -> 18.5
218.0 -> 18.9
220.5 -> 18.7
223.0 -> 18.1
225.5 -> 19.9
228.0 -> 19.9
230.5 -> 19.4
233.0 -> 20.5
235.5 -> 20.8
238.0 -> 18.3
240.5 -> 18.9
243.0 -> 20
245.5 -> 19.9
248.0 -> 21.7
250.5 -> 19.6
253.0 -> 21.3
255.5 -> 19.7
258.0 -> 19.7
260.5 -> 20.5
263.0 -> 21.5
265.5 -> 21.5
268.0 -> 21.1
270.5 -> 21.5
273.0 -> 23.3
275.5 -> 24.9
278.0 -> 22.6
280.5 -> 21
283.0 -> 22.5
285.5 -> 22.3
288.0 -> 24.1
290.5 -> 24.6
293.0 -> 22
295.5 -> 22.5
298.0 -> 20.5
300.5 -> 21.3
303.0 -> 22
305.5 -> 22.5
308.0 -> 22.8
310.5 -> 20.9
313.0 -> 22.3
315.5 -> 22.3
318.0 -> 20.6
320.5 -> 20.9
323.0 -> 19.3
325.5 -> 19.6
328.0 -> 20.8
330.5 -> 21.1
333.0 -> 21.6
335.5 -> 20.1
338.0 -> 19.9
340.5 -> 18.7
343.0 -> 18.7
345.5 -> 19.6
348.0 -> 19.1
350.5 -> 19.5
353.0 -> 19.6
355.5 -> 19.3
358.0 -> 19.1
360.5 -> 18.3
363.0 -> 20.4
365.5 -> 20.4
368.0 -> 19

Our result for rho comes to 343.0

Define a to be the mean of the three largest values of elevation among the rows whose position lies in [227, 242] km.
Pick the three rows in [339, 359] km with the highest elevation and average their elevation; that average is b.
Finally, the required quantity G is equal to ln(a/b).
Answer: 0.04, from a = 20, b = 20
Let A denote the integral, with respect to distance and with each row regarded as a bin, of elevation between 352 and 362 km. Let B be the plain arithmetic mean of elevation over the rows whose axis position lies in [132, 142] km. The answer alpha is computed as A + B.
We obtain 213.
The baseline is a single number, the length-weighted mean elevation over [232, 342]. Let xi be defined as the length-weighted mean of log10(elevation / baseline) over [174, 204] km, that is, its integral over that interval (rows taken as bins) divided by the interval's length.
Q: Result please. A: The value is -0.026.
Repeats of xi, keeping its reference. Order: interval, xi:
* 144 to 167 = -0.026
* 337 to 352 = -0.042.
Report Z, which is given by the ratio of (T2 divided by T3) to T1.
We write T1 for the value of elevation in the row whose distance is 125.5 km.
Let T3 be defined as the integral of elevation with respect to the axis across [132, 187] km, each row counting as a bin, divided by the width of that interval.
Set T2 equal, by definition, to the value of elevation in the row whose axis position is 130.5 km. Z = 0.046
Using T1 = 22.3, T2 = 20.9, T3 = 20.5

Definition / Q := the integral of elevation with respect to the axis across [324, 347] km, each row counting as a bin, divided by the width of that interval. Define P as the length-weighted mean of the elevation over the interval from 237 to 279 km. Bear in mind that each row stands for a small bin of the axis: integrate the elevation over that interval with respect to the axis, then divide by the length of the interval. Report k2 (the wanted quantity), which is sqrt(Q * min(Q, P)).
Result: 20.0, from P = 20.9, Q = 20.0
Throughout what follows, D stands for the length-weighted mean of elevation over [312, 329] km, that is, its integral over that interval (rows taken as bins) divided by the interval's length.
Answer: 20.8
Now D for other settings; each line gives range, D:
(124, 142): 21.7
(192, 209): 19.5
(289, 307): 22.2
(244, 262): 20.4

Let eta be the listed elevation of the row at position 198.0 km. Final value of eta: 19.6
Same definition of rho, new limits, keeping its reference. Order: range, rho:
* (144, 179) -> 145.5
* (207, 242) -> 223.0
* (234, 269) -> 238.0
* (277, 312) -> 298.0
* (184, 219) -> 203.0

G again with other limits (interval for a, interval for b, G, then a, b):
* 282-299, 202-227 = 0.18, 24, 20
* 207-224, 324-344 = -0.09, 19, 21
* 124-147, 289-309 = -0.03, 23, 23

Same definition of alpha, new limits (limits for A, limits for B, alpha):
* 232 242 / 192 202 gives 216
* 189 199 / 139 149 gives 214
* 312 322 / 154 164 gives 235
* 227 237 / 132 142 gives 223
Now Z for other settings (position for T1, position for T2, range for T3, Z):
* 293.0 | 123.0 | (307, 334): 0.047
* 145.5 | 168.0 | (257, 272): 0.049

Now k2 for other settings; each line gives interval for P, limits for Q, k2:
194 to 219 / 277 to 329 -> 20.4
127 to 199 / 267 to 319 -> 21.3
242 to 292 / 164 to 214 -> 19.8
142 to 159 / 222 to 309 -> 20.7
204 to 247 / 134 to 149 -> 20.1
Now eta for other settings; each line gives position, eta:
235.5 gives 20.8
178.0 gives 19.5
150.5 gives 19.4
